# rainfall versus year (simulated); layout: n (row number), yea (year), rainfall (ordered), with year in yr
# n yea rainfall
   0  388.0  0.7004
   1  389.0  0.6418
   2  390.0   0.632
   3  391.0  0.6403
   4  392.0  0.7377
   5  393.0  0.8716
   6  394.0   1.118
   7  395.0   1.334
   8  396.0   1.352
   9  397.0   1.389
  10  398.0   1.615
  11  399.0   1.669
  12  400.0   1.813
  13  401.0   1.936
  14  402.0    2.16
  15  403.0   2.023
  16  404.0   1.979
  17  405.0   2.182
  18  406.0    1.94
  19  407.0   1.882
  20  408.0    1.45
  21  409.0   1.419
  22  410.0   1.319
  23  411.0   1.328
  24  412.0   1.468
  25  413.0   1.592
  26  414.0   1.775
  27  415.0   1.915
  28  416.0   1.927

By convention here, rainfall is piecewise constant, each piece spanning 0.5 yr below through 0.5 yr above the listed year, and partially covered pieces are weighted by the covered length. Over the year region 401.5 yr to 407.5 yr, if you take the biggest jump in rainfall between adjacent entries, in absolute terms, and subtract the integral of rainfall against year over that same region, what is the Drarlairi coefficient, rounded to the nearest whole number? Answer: -12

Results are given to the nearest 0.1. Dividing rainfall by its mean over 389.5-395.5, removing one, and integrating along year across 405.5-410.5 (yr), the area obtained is 4.0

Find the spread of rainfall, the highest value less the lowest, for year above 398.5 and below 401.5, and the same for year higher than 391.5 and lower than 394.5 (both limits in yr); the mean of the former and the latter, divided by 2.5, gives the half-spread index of 0.13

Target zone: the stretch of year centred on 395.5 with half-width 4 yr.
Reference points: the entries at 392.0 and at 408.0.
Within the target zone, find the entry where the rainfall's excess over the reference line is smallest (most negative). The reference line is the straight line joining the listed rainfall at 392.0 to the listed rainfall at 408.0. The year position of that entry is 392.0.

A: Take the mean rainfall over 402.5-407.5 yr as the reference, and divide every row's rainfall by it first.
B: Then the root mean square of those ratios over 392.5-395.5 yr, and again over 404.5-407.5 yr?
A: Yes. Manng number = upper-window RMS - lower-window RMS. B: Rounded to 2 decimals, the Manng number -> 0.44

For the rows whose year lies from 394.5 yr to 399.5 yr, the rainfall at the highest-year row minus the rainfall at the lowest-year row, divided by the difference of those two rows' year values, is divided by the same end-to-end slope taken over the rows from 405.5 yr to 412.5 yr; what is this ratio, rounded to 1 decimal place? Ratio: -1.1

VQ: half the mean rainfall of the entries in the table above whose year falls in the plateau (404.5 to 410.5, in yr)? 0.85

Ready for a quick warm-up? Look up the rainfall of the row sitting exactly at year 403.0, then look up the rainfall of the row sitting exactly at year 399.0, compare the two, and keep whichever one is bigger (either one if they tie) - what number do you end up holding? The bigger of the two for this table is 2.02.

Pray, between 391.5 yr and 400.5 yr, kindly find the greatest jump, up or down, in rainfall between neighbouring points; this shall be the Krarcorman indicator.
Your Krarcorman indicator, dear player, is 0.25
